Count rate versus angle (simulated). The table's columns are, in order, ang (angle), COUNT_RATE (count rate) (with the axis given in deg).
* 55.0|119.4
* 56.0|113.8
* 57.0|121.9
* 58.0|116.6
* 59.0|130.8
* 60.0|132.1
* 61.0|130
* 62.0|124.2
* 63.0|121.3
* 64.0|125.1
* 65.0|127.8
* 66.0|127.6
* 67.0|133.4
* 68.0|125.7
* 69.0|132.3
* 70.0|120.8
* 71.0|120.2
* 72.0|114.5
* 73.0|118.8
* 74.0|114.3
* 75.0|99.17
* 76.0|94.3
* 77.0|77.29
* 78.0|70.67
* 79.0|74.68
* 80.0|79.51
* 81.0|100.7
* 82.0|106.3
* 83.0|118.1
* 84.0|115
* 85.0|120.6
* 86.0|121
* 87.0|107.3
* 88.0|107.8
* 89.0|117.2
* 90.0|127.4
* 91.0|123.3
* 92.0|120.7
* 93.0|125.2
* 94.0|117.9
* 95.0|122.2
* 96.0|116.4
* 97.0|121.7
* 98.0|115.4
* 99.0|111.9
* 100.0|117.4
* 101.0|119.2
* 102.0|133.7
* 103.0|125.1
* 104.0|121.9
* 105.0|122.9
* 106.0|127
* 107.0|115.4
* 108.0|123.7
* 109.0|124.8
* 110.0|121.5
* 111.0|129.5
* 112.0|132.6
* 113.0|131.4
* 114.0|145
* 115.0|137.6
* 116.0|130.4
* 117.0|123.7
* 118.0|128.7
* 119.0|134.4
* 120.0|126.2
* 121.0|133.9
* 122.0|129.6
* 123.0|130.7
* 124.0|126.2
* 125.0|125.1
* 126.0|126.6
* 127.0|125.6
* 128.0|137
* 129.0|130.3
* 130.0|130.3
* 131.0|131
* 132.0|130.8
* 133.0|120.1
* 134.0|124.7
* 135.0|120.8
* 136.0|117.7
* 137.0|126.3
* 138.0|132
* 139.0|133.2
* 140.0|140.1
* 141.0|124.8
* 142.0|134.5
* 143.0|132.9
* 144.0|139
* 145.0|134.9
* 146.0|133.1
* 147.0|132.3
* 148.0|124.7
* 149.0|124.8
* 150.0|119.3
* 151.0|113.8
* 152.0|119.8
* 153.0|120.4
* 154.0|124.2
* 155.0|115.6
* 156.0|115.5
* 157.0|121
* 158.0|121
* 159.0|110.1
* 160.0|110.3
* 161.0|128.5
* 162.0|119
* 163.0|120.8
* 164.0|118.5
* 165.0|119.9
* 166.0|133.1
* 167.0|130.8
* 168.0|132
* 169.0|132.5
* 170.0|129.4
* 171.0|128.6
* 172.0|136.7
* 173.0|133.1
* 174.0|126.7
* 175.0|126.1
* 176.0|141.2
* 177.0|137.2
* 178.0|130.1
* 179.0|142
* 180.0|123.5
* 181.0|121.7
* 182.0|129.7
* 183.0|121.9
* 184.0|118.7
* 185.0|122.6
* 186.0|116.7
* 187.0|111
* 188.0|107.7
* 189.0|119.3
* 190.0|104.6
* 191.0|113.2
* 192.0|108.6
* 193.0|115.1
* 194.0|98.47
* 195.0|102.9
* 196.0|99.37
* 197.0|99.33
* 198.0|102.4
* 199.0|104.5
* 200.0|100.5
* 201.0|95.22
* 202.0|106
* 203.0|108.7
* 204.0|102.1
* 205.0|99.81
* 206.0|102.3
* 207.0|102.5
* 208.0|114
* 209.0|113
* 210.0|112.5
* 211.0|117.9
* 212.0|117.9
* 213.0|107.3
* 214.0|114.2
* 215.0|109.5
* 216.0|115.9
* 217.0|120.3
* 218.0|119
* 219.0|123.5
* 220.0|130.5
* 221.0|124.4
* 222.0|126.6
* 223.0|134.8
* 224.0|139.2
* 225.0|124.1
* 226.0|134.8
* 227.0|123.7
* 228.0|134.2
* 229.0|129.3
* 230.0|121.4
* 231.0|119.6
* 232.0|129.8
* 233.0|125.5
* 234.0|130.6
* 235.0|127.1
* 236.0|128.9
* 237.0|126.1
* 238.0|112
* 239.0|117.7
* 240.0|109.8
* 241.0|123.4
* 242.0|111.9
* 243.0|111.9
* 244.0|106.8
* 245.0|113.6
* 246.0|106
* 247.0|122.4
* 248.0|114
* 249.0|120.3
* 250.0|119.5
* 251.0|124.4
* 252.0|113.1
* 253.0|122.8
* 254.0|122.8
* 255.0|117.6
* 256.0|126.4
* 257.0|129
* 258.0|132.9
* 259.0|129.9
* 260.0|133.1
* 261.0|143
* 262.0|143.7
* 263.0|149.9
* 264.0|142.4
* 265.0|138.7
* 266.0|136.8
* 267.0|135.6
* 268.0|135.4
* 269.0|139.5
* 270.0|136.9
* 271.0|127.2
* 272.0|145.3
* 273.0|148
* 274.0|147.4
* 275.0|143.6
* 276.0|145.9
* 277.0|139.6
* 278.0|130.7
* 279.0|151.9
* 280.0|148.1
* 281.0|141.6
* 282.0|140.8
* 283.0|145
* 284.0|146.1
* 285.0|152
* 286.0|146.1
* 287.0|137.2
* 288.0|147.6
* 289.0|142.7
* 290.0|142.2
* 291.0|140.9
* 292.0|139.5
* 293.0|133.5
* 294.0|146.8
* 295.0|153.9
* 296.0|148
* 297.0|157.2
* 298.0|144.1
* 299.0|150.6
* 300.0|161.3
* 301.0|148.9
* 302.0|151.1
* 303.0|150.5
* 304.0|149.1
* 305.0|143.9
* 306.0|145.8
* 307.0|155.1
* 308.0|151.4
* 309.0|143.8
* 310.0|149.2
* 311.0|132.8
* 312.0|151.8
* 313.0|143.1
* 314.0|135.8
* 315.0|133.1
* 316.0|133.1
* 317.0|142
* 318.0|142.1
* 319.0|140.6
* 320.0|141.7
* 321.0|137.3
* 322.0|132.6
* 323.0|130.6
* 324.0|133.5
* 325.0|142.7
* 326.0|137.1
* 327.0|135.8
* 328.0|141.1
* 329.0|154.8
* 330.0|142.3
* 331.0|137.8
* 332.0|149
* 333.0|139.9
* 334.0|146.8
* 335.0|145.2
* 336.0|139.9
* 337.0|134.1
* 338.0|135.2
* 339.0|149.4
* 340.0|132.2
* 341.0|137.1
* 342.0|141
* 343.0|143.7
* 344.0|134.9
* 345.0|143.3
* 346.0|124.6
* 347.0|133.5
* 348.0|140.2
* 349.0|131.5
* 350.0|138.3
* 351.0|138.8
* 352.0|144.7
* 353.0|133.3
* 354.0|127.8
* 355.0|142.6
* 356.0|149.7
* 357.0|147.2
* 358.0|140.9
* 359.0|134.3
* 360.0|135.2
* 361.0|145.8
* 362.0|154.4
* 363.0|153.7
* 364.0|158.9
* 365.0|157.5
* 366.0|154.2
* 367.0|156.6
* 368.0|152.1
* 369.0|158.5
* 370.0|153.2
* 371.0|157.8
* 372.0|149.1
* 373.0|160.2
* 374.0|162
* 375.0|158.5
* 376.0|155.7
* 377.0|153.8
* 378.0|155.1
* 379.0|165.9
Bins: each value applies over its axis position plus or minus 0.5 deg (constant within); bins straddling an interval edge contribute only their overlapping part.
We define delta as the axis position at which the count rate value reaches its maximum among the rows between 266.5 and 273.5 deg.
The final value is 273.0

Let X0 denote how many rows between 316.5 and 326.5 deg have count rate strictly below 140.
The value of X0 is 5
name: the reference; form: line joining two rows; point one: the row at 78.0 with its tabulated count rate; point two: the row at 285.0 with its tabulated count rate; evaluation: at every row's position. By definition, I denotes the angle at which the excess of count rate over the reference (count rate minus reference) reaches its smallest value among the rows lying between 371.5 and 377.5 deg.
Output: 372.0 deg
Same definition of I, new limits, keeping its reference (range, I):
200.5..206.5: 201.0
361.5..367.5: 366.0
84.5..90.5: 87.0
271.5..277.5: 277.0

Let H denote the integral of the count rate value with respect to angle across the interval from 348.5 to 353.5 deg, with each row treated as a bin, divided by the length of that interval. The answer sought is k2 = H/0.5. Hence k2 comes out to 275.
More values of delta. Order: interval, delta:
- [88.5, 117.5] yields 114.0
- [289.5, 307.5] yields 300.0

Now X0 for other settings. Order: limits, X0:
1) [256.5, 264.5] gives 4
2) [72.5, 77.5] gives 5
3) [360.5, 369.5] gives 0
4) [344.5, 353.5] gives 6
